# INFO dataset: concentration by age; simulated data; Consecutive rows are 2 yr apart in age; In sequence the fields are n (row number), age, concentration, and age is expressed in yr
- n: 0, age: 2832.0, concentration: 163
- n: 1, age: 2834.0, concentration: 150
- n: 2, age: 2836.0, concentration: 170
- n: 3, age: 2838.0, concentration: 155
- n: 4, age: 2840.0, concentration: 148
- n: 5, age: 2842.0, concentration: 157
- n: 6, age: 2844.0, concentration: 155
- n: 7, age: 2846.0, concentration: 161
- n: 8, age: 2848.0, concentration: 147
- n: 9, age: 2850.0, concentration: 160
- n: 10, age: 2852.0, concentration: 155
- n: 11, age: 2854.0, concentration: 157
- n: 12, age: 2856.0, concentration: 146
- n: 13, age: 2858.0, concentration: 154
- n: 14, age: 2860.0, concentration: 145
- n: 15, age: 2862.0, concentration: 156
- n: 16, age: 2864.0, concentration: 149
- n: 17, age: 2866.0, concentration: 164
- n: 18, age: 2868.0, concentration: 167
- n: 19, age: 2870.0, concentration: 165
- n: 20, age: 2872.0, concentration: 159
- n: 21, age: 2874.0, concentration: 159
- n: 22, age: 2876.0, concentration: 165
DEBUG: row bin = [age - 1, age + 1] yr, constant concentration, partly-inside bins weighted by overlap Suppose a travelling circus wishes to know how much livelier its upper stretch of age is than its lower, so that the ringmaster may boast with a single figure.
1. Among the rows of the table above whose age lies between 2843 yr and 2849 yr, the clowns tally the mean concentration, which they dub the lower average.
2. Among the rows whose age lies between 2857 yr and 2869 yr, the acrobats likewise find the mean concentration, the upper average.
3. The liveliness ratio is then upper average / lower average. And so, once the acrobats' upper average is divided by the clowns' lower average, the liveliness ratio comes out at 1.01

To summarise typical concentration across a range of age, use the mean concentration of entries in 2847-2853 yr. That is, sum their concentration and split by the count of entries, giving 154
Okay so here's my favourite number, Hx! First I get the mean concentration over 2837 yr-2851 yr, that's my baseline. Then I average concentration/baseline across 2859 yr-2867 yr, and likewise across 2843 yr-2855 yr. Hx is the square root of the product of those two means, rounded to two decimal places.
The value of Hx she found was 1.00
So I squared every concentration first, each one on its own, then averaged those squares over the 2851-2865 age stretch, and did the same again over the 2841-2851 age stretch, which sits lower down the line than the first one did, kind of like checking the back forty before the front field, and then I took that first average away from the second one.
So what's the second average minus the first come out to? 1323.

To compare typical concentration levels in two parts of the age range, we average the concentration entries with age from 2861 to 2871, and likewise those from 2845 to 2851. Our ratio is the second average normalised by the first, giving 0.974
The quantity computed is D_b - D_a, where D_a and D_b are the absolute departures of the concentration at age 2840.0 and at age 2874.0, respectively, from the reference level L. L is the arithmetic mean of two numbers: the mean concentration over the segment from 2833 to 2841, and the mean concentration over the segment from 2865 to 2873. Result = -11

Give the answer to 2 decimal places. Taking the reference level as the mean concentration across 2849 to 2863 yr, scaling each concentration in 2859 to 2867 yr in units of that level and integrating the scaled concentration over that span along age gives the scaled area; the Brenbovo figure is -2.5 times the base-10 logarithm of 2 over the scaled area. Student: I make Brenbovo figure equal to 1.51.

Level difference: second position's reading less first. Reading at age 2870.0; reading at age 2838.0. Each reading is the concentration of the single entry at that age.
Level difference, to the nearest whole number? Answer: -10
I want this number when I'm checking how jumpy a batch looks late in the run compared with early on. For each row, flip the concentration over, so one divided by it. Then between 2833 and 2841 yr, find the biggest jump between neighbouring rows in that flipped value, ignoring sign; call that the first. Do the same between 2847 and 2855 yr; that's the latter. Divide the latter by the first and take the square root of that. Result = 0.84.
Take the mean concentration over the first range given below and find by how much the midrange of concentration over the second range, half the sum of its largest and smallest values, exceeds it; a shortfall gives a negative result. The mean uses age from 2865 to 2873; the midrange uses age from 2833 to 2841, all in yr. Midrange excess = -5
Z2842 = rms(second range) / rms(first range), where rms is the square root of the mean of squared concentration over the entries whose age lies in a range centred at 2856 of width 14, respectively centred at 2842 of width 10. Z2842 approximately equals 0.99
